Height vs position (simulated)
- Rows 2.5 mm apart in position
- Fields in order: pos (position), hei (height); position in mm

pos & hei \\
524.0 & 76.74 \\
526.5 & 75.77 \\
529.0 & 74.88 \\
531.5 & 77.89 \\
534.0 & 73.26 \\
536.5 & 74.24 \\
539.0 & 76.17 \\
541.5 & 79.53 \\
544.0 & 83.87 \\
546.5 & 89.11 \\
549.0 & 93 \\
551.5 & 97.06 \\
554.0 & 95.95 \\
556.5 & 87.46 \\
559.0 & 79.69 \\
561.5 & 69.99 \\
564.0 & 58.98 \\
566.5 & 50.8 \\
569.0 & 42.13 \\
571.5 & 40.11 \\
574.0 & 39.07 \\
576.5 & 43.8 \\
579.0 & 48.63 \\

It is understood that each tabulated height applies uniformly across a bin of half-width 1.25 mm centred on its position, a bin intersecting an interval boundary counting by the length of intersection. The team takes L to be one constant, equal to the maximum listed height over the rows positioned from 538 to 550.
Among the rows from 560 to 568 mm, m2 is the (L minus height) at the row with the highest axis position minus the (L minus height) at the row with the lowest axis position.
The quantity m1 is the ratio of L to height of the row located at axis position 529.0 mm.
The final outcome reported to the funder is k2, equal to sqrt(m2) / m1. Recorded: 3.5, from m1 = 1.2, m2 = 19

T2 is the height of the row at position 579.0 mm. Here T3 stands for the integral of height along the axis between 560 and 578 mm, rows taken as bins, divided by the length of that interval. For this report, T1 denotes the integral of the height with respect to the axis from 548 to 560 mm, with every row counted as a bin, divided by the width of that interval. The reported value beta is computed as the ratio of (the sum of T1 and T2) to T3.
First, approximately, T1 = 91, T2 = 48.63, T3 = 50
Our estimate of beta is 2.8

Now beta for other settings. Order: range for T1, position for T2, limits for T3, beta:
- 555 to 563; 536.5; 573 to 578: 3.7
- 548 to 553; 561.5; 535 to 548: 2.0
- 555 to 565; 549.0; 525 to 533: 2.2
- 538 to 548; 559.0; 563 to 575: 3.5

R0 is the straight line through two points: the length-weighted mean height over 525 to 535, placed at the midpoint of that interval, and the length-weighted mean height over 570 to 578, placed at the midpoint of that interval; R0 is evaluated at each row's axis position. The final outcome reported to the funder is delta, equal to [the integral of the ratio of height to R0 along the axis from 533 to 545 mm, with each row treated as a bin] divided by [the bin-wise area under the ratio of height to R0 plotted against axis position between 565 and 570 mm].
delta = 2.7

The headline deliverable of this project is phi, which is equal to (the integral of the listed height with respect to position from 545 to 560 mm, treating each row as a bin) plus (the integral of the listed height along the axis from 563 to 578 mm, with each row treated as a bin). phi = 2041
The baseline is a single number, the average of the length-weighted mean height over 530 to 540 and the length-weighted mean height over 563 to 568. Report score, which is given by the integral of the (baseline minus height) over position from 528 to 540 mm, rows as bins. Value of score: -127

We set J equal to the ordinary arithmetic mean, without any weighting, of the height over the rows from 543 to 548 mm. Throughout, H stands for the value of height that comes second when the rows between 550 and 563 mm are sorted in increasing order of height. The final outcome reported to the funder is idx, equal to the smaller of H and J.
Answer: 80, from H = 79.69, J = 86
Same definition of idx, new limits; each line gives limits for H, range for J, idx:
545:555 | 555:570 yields 65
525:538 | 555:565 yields 74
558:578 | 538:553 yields 40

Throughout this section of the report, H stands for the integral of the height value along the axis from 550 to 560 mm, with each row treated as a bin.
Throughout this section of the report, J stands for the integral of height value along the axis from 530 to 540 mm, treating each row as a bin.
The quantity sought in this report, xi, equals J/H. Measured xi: 0.83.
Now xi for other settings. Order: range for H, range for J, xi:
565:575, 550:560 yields 2.08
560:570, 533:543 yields 1.35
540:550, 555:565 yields 0.87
